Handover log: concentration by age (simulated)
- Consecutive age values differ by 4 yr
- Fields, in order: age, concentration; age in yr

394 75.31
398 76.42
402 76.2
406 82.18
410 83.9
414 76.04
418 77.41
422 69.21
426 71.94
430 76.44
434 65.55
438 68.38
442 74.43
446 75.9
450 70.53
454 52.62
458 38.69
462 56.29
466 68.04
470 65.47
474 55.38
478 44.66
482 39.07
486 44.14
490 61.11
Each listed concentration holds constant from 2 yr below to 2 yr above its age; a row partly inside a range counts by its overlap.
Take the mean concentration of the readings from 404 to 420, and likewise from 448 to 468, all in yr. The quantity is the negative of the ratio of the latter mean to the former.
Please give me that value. -0.72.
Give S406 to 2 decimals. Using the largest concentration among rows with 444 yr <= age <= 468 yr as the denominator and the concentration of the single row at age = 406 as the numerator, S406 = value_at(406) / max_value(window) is 1.08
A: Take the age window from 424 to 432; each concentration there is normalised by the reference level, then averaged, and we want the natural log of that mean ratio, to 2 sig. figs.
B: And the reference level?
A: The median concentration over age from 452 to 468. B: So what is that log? 0.31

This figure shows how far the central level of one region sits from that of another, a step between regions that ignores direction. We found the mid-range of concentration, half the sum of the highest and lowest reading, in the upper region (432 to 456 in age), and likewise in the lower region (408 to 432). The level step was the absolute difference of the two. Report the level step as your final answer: 12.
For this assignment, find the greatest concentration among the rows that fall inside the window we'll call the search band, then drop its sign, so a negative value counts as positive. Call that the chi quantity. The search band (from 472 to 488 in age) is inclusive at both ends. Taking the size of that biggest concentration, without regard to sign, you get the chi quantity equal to 55.4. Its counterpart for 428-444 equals 76.4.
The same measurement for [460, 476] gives 68.0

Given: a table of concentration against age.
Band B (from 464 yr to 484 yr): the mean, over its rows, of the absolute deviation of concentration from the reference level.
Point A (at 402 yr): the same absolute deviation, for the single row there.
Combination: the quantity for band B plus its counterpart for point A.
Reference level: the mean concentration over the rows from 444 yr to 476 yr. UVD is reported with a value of 27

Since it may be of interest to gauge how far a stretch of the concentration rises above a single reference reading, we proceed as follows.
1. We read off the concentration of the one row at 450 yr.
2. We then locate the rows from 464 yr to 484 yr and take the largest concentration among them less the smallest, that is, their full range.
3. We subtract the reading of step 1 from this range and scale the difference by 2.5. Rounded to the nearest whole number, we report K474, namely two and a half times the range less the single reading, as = -104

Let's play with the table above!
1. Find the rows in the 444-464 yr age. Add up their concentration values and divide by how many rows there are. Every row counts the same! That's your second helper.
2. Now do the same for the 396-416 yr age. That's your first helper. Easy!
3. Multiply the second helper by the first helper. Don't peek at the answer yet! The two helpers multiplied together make 4643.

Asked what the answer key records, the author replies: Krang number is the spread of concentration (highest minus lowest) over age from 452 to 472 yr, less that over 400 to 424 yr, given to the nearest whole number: 15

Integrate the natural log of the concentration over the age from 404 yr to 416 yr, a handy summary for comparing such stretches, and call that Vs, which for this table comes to 52.7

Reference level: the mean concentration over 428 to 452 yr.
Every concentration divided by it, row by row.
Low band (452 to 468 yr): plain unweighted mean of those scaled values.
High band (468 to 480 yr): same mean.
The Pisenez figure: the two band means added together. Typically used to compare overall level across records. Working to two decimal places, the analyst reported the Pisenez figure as 1.52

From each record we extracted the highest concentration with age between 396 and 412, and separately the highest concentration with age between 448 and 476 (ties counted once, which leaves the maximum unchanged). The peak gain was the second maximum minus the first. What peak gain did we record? -13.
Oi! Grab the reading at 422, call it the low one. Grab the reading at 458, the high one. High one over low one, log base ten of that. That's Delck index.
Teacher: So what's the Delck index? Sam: -0.25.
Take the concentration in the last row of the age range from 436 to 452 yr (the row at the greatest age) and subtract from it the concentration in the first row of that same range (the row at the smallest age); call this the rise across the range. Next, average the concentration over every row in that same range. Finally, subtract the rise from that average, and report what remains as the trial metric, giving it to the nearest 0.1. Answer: 70.2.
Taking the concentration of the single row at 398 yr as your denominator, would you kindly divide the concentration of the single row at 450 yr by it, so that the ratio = 0.92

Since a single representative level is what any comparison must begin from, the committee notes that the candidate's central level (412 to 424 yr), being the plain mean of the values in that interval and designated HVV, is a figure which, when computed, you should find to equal 74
